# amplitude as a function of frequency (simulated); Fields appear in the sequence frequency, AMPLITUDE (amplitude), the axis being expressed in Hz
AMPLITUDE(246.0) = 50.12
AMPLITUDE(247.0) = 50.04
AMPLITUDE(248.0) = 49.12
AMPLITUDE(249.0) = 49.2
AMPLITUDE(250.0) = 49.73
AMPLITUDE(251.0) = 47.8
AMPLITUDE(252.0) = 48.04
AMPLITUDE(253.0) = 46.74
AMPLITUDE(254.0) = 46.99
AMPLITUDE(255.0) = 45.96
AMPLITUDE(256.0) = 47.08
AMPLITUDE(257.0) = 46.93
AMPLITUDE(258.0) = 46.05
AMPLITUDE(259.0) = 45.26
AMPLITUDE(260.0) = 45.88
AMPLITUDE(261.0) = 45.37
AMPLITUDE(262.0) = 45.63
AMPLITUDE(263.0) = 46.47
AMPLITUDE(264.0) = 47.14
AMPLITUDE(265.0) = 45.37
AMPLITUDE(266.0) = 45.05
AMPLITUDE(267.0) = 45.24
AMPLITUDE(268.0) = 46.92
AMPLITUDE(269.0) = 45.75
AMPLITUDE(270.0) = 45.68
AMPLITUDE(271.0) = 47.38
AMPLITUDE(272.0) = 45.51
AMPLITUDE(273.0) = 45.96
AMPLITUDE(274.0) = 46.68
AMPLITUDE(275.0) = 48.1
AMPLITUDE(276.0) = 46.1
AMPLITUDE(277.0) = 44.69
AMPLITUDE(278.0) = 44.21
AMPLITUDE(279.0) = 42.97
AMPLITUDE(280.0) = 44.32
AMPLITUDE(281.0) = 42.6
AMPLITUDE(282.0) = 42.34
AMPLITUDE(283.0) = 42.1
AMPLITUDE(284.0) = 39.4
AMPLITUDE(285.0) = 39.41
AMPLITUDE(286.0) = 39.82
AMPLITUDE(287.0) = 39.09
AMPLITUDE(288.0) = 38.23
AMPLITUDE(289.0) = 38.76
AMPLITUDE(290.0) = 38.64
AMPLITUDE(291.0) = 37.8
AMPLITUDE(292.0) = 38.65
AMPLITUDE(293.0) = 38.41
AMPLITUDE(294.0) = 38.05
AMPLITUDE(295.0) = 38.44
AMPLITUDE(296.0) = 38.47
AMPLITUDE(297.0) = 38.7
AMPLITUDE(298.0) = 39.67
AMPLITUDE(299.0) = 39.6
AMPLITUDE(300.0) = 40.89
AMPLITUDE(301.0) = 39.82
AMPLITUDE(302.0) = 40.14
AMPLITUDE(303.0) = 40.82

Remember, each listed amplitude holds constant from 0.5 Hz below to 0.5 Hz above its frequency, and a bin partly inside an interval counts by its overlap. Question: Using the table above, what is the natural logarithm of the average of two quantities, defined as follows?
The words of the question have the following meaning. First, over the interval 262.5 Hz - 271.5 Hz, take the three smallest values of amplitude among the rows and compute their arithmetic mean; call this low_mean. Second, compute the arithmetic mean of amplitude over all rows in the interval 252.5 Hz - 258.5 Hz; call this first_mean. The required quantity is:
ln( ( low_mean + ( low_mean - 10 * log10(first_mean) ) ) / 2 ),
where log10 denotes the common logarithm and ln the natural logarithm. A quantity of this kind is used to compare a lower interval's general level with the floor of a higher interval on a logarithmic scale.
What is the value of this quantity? 3.608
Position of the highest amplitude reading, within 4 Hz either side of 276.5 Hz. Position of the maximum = 275.0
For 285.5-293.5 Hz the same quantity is 286.0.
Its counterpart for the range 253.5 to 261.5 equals 256.0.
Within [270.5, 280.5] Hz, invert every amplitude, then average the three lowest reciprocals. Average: 0.0211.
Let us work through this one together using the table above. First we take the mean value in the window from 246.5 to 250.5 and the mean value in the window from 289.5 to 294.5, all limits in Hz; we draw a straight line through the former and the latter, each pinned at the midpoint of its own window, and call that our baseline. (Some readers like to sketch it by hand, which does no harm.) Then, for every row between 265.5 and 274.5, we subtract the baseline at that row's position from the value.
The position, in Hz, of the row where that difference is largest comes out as 274.0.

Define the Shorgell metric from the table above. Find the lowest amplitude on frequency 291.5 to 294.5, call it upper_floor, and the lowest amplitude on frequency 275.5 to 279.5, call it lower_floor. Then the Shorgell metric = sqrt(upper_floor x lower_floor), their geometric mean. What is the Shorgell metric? 40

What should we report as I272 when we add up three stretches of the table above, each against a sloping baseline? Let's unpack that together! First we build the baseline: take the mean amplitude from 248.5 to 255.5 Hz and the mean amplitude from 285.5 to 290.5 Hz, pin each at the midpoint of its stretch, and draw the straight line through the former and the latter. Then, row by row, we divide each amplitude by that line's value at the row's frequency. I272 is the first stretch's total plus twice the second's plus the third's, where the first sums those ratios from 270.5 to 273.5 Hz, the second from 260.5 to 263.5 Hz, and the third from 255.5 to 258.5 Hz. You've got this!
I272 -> 12.3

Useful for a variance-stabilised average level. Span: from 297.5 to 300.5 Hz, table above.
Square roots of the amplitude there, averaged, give 6.3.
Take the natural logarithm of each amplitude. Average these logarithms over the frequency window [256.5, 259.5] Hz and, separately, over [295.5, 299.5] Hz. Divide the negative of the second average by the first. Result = -0.957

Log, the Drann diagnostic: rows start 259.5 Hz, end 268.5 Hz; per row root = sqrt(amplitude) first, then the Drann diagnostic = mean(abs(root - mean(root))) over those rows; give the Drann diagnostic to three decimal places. 0.046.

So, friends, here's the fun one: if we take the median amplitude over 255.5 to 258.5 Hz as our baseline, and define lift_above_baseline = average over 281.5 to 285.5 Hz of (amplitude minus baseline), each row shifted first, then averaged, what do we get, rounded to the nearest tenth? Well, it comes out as -6.1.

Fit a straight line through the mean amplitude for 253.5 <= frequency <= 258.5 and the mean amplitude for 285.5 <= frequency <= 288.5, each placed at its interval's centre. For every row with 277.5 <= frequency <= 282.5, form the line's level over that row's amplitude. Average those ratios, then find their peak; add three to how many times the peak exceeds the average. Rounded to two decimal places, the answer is 4.01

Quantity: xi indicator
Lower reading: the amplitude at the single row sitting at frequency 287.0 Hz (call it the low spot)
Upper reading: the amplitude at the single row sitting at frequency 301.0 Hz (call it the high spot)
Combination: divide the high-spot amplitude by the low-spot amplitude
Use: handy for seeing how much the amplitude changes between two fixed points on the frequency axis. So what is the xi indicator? 1.02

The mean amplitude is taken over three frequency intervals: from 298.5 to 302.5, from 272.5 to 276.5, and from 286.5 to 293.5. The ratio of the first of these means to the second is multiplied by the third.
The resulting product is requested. 33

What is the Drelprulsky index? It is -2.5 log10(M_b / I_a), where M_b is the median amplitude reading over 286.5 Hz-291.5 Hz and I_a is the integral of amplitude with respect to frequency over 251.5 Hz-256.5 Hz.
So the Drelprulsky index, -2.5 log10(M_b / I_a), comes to 1.96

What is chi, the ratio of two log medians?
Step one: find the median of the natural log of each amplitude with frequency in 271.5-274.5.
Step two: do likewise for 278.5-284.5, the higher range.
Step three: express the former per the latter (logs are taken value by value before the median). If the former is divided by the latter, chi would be 1.02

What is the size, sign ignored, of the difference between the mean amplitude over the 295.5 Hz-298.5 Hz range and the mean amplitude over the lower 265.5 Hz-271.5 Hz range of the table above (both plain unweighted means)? 7.1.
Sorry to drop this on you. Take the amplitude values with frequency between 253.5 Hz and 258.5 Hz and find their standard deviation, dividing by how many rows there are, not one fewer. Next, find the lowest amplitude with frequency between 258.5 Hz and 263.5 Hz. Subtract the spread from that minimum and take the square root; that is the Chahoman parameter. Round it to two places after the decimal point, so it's 6.69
